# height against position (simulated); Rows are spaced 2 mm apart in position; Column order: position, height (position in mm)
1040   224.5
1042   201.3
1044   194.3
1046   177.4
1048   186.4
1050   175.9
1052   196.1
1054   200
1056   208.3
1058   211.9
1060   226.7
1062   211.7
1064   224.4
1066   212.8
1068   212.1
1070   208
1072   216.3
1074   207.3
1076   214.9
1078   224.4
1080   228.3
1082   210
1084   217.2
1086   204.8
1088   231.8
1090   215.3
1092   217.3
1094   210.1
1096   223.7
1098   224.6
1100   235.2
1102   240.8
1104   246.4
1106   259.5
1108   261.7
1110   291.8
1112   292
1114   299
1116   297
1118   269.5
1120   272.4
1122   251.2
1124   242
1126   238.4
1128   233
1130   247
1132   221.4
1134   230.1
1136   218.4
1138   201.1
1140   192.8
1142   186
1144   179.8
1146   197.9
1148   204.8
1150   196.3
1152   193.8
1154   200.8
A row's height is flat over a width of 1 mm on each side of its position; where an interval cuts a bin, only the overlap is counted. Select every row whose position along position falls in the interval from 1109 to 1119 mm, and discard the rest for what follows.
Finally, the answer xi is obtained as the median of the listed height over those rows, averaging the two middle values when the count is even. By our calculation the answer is 292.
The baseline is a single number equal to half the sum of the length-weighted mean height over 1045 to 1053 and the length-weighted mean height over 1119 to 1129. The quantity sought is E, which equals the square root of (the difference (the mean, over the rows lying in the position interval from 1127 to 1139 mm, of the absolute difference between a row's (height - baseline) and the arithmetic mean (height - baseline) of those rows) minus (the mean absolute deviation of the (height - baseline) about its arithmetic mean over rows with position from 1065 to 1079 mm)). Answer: 2.7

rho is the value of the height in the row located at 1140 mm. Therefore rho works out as 192.8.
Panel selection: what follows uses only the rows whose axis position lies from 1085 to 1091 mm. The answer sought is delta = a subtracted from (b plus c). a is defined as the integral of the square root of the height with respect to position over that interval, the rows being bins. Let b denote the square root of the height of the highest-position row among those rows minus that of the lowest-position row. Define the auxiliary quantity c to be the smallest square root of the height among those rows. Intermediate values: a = 88.4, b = 0.36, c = 14.3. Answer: -73.7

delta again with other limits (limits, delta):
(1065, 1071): -72.9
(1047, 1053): -68.2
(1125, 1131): -77.3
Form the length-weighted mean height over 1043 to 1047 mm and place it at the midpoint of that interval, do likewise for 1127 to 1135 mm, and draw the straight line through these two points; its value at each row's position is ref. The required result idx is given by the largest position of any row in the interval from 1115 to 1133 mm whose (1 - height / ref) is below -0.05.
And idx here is 1130 mm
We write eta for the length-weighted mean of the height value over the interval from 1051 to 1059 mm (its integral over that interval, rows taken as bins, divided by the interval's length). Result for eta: 204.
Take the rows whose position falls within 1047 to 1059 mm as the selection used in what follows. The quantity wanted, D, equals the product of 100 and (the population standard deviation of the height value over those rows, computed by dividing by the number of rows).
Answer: 1235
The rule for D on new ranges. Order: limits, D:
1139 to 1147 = 684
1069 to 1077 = 401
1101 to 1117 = 2241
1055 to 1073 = 627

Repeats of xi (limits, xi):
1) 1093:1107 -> 235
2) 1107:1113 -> 292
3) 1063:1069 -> 213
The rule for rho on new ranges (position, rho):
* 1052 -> 196.1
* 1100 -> 235.2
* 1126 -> 238.4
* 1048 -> 186.4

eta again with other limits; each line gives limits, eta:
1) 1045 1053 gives 184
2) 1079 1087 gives 215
